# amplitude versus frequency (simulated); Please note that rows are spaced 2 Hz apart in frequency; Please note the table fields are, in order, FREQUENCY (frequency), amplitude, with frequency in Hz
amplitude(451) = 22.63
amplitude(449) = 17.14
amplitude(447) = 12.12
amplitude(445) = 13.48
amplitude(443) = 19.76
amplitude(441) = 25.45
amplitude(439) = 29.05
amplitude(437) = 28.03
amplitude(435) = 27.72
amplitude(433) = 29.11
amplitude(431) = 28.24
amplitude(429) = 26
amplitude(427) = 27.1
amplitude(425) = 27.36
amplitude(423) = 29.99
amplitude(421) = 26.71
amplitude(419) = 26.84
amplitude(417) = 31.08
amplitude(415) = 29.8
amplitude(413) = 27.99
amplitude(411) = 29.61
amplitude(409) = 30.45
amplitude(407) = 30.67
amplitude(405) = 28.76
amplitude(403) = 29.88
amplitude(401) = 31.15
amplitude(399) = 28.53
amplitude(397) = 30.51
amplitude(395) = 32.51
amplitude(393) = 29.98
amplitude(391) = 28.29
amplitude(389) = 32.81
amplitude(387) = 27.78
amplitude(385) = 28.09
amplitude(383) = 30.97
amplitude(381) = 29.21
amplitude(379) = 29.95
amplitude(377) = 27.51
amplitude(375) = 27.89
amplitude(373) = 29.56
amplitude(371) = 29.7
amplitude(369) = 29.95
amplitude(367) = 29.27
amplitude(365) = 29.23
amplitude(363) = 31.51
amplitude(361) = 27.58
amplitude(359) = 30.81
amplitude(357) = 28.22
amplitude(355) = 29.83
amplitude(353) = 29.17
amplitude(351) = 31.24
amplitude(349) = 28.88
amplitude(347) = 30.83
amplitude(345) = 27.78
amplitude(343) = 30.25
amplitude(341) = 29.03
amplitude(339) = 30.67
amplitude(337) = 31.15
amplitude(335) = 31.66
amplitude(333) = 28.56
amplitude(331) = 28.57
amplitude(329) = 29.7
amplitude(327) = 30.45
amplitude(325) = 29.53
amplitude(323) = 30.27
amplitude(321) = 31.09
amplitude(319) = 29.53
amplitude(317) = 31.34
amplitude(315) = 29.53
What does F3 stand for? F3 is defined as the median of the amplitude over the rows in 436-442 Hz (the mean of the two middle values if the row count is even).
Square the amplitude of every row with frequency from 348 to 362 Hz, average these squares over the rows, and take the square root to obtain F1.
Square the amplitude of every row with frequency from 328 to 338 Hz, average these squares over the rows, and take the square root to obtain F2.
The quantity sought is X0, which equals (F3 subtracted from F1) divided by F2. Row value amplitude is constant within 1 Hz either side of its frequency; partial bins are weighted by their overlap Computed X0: 0.05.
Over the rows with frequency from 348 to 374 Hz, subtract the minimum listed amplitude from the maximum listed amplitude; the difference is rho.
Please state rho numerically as 3.9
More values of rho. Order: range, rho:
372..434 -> 6.8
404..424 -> 4.4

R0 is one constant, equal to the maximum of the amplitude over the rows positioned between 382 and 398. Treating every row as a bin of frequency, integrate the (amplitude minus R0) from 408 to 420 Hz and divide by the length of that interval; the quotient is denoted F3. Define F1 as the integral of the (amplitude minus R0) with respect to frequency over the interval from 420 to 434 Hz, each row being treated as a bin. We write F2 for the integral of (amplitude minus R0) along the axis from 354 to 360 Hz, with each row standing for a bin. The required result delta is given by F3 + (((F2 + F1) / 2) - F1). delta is 22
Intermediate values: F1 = -70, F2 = -19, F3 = -3.5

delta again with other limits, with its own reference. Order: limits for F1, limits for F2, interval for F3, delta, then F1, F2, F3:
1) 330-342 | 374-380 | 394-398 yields 3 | -34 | -26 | -1.3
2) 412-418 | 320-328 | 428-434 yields -5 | -19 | -20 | -5.0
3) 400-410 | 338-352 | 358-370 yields -11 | -26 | -42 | -3.1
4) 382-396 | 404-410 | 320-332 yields 8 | -38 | -17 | -2.9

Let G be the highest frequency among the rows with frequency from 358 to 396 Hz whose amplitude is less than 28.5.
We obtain 391 Hz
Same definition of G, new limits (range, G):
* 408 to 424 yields 421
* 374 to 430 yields 429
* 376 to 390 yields 387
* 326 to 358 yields 357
